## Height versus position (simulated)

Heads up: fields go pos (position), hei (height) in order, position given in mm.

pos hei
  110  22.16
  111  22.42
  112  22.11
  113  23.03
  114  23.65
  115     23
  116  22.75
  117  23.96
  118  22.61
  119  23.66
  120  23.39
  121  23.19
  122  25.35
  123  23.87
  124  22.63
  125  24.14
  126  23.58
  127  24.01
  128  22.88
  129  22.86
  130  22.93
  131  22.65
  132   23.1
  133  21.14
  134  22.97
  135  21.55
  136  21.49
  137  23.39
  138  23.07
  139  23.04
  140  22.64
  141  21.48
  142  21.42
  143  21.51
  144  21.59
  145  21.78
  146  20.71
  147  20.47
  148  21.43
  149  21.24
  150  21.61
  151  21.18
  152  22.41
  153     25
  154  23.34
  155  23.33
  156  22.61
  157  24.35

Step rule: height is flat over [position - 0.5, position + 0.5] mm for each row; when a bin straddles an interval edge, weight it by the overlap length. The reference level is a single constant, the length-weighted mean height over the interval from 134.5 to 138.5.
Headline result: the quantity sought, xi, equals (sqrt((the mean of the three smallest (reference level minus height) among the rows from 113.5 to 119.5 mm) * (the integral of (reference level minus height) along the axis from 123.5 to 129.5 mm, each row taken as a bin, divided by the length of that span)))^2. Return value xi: 1.35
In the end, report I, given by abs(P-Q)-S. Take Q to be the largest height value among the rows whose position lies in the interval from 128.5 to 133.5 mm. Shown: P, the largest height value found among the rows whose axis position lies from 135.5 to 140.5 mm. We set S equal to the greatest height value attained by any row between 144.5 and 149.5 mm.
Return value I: -21.5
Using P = 23.39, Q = 23.1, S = 21.78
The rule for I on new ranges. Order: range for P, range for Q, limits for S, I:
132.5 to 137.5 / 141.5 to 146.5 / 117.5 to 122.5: -23.7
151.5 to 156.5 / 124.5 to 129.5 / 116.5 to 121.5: -23.1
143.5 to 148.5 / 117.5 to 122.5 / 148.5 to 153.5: -21.4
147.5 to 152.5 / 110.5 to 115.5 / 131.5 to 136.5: -21.9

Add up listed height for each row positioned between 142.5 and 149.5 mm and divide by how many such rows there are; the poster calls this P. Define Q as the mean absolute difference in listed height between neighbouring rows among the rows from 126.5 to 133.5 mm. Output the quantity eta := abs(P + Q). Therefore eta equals 21.9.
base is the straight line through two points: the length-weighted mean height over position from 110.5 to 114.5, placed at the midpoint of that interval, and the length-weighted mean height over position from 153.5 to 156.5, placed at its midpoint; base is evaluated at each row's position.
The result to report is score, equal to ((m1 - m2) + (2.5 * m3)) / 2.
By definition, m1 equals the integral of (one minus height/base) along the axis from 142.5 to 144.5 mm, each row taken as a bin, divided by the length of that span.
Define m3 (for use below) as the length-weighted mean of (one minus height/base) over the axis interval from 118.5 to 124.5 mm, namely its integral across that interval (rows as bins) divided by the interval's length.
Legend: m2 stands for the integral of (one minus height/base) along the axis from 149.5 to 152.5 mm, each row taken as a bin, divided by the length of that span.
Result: -0.04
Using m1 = 0.064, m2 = 0.06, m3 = -0.04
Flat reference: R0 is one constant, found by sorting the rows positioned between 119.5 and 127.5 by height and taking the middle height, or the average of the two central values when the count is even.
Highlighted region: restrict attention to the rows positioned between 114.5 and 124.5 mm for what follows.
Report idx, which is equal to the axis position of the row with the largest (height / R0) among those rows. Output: 122 mm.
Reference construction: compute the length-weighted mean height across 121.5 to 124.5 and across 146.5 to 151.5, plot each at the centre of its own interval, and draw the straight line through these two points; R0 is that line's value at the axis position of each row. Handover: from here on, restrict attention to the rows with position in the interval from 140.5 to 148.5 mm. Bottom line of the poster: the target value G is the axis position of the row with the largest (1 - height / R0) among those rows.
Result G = 147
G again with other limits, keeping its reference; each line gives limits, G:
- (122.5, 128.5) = 124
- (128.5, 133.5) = 133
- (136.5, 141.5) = 141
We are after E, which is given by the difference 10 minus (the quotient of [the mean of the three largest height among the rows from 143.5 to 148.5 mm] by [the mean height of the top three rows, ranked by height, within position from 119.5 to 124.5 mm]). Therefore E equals 9.108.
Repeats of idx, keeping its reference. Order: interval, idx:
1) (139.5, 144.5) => 140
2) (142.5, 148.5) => 145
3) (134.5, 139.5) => 137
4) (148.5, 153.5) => 153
